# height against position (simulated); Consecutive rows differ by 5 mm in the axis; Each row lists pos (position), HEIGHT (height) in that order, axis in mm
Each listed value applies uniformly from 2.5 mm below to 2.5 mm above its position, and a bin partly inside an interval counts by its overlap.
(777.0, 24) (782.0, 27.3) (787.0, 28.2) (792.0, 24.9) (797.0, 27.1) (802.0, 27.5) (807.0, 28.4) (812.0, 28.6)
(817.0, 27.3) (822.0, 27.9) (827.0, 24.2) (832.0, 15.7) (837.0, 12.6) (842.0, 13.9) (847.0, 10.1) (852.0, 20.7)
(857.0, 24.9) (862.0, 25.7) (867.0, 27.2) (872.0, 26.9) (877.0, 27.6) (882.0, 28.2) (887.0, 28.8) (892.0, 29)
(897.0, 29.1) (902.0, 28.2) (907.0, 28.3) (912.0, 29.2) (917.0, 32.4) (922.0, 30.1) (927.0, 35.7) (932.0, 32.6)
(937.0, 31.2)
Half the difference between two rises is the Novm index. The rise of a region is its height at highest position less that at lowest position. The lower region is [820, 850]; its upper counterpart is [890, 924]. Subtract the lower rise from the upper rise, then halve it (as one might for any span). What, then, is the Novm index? 9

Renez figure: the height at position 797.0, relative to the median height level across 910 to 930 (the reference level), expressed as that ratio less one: -0.13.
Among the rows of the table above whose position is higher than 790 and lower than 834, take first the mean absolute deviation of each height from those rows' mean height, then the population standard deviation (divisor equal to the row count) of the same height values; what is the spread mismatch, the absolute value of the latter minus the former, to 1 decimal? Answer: 1.1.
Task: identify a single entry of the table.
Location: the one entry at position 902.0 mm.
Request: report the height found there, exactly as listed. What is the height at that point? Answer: 28.2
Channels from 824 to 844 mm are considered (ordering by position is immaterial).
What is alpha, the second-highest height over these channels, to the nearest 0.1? 15.7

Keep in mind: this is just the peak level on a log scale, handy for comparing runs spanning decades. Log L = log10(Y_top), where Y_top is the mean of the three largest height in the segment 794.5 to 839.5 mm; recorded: 1.45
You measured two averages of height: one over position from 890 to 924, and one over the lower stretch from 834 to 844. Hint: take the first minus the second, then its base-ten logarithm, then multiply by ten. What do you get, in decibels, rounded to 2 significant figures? 12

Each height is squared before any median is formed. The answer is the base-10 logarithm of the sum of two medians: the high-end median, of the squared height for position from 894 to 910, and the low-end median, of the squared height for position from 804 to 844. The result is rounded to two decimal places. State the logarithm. 3.17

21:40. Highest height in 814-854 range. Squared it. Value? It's 778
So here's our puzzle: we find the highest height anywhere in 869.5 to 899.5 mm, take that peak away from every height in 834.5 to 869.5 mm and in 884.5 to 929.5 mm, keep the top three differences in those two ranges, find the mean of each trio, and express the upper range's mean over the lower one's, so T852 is -1.1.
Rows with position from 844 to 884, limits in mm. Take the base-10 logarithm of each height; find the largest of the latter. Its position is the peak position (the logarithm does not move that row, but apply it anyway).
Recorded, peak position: 882.0 mm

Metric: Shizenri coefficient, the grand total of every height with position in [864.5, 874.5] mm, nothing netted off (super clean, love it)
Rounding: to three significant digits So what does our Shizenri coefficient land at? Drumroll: 54.1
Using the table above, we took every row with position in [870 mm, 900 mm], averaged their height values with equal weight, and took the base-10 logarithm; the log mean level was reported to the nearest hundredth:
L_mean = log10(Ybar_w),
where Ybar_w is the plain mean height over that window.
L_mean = 1.45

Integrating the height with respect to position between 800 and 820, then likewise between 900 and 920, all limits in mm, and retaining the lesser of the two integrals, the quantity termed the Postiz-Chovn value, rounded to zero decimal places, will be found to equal 559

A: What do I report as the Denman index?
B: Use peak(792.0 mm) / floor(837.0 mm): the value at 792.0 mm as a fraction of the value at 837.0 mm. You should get 1.98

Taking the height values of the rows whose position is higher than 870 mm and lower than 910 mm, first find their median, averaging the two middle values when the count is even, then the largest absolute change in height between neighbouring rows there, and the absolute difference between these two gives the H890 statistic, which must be 27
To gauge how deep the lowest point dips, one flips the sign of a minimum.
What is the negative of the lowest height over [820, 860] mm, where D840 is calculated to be -10.1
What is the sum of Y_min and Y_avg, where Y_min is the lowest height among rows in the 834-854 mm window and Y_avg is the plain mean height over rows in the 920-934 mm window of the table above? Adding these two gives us 43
